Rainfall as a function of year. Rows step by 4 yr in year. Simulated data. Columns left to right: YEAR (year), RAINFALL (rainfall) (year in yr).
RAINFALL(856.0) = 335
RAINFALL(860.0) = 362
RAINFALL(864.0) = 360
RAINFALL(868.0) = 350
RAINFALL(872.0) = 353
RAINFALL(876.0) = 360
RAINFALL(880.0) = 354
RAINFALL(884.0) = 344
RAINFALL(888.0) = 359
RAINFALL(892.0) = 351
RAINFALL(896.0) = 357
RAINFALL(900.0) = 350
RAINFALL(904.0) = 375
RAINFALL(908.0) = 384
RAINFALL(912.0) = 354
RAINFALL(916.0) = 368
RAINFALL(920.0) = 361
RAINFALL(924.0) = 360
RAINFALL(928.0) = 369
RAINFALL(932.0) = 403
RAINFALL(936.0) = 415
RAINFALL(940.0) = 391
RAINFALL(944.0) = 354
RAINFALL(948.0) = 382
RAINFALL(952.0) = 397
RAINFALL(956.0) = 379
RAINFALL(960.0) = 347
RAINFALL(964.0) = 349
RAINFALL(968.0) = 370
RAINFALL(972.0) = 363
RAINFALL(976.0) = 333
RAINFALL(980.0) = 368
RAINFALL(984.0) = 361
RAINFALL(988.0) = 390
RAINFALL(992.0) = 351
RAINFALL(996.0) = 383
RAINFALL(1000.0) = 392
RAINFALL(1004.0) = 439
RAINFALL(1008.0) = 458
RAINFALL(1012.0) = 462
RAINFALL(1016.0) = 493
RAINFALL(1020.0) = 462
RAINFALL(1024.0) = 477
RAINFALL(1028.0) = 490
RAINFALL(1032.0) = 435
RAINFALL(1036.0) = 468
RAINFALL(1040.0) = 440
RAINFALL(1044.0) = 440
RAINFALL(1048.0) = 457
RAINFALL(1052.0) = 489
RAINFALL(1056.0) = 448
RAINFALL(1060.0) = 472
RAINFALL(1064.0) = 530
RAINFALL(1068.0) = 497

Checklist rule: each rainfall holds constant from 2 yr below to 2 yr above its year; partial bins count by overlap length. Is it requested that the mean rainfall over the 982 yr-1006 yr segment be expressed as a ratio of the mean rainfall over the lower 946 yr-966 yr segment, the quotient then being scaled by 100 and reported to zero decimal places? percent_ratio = 104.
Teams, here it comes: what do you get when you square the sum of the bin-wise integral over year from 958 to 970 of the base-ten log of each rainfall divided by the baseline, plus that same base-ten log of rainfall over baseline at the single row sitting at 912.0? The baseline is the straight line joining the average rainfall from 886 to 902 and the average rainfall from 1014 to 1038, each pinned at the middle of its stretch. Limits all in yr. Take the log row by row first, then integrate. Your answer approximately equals 0.7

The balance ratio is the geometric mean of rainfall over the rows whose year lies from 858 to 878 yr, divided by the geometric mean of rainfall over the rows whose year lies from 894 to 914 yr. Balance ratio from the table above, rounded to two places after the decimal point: 0.98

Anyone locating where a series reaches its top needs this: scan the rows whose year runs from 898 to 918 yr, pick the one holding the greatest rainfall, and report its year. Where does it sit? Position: 908.0 yr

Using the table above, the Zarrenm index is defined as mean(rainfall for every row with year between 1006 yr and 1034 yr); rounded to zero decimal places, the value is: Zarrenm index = 468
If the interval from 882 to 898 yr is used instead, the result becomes 353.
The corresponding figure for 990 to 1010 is 405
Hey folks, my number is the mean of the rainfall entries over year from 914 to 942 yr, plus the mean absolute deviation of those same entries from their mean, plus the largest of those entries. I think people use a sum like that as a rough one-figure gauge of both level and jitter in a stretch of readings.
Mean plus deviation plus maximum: 815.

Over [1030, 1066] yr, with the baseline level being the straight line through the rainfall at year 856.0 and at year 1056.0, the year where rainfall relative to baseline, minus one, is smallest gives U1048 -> 1044.0 yr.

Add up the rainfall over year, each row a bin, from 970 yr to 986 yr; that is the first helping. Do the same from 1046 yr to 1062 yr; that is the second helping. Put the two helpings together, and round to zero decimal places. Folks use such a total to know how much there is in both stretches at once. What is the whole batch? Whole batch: 13164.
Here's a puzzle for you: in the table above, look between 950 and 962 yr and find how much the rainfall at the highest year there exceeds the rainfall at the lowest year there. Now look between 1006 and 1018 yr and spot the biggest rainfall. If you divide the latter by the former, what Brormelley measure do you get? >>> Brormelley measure -10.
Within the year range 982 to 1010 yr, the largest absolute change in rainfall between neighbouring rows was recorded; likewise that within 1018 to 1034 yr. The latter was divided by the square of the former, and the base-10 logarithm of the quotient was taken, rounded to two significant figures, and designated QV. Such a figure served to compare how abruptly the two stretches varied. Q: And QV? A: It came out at -1.6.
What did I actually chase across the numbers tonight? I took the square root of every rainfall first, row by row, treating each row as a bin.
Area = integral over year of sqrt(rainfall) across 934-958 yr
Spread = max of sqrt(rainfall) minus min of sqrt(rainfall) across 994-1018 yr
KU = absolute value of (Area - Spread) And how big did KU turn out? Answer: 469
